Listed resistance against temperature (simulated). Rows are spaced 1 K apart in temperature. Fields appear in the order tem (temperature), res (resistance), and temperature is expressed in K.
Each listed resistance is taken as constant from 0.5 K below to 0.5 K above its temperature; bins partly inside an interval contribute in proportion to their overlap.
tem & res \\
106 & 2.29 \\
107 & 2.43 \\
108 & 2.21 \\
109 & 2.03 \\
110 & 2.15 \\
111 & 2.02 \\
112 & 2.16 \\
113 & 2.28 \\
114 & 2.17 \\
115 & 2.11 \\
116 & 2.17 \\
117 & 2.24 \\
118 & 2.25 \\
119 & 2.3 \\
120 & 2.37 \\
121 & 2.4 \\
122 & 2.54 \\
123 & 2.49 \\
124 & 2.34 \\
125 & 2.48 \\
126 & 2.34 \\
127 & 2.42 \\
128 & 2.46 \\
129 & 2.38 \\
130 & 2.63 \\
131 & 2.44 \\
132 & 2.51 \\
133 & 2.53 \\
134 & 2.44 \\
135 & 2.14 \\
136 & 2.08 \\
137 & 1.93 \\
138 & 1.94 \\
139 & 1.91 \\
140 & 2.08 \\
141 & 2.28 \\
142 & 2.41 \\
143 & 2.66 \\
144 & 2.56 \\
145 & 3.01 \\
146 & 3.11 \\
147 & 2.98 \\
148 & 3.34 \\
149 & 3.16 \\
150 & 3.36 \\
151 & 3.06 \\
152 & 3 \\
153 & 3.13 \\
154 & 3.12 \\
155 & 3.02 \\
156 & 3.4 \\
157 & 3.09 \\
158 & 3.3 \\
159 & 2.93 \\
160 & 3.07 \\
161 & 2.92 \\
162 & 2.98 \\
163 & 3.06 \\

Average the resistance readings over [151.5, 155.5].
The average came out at 3.1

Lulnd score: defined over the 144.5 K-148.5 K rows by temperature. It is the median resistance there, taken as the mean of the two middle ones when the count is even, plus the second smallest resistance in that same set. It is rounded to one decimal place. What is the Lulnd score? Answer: 6.1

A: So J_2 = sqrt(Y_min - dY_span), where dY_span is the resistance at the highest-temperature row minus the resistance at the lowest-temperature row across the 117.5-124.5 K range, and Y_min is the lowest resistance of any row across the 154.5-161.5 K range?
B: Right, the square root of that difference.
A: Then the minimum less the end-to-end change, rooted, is 1.68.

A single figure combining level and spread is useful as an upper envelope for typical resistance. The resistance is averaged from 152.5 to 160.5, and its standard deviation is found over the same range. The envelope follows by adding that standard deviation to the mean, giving 3.3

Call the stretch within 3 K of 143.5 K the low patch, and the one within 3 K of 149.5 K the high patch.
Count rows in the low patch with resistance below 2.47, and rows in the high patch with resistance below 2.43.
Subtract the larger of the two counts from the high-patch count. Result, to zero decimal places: -2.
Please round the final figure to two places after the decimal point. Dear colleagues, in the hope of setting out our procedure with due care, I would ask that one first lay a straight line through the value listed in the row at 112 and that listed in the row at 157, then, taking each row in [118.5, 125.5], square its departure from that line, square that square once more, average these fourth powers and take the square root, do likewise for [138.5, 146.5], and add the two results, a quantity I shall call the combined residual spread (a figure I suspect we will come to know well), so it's 0.31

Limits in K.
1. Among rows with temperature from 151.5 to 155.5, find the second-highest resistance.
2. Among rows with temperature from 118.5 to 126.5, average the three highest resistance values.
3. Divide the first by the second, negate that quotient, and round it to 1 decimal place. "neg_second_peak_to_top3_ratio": -1.2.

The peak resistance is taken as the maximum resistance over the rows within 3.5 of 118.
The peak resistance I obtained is 2.4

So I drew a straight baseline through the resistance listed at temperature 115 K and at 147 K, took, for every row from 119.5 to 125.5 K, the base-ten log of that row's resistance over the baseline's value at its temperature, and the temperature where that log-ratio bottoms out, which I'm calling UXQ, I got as 124 K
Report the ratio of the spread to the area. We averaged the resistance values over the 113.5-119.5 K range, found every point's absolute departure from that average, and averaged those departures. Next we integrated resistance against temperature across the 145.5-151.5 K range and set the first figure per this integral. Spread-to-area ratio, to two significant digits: 0.0030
